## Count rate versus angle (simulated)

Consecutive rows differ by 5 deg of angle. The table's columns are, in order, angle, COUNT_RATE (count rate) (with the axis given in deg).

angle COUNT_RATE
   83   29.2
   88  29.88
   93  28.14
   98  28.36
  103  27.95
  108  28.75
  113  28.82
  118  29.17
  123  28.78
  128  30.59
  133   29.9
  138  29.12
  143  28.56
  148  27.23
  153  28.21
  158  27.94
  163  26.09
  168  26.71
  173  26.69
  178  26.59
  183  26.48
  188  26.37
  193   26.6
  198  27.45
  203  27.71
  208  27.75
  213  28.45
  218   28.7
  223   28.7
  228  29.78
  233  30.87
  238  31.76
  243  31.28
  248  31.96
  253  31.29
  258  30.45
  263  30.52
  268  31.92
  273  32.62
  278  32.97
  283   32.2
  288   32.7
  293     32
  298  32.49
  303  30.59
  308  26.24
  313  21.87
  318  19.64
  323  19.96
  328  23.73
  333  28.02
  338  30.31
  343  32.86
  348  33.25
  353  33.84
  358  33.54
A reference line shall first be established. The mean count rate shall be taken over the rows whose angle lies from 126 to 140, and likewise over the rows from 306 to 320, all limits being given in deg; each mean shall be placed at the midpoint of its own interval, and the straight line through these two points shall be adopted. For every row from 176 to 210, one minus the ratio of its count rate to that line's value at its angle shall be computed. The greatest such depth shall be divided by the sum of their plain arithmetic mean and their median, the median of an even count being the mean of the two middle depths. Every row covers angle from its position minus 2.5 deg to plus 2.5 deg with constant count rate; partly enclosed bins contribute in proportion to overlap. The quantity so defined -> 1.1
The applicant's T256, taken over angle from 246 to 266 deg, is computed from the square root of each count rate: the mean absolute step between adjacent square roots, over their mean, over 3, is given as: 0.0028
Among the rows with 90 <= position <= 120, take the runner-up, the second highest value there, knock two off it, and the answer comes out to 26.8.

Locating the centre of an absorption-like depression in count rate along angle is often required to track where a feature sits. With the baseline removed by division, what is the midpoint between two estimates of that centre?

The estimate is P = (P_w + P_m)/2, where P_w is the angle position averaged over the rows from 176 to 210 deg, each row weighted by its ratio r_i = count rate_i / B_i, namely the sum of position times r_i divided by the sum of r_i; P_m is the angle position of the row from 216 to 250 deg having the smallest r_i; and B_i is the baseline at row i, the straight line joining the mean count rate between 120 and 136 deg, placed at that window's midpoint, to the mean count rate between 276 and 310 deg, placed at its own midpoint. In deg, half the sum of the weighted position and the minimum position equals 208.1 deg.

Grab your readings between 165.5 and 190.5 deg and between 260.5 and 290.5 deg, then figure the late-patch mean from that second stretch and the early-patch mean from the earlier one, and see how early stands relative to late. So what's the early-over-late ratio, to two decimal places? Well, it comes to 0.83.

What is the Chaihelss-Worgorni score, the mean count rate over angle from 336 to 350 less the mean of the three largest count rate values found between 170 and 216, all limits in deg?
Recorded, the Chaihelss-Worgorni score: 4.2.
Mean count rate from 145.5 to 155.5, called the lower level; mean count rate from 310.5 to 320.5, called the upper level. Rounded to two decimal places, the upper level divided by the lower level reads 0.75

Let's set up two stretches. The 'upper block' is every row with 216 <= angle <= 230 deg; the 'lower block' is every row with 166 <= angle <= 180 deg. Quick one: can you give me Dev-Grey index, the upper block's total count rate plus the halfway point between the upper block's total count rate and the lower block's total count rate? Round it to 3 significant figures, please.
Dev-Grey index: 171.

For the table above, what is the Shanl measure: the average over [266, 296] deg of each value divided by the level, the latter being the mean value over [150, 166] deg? 1.18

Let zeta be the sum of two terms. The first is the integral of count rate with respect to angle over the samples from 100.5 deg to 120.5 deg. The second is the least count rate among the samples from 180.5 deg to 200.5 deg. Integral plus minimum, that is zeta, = 600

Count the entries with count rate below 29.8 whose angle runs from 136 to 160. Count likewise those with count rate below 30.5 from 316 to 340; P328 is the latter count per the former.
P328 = 1.0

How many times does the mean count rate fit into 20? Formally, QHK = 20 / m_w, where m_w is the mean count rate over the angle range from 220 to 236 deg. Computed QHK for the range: 0.67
